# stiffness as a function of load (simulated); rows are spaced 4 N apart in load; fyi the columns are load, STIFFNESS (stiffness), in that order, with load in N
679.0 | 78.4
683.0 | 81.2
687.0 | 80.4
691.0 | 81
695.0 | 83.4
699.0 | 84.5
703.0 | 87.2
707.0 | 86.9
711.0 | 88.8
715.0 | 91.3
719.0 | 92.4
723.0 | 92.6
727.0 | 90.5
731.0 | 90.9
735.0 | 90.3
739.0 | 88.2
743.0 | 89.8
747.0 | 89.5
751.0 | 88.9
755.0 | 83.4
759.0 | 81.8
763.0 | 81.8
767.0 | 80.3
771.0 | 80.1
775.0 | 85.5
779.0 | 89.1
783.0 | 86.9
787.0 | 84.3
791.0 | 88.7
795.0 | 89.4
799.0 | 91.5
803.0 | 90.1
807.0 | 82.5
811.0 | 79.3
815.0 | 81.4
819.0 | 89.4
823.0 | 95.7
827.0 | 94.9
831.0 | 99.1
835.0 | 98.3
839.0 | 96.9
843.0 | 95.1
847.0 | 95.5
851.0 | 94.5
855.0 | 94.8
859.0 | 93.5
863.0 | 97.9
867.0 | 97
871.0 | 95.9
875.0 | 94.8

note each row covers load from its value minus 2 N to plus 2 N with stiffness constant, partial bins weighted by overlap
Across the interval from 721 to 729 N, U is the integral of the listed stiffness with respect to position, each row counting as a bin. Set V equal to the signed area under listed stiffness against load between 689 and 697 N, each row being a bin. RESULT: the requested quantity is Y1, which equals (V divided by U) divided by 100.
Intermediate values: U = 732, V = 658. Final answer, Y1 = 0.0090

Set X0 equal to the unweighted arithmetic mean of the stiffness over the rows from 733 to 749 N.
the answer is 89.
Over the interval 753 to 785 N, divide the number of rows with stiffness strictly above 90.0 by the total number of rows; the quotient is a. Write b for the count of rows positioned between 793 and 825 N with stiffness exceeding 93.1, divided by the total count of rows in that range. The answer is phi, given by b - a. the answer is 0.1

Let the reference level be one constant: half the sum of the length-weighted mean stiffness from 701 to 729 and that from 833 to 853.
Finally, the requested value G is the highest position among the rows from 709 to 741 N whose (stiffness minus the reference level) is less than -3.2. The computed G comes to 739.0 N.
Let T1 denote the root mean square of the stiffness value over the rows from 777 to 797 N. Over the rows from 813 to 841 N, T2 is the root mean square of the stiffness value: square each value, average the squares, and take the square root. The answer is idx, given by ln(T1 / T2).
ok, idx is -0.07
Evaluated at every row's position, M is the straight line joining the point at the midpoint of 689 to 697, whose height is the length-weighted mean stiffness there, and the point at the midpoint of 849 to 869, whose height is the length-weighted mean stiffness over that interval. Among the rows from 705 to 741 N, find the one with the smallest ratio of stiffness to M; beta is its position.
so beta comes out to 739.0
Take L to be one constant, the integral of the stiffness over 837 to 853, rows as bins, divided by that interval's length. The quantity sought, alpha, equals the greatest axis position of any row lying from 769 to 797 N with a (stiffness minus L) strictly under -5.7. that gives 795.0 N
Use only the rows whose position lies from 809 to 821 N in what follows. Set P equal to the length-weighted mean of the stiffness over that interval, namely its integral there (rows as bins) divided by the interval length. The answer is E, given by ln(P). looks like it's 4.42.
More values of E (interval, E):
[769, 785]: 4.45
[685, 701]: 4.41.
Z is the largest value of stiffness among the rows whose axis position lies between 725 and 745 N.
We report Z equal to 90.9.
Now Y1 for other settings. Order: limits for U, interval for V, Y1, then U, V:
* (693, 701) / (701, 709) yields 0.0104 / 672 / 696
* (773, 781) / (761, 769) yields 0.0093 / 698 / 648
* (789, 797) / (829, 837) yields 0.0111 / 712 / 790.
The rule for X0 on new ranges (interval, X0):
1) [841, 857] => 95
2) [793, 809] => 88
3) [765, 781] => 84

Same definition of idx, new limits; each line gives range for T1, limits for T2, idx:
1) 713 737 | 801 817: 0.09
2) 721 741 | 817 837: -0.05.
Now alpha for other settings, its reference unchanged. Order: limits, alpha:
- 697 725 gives 711.0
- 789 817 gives 815.0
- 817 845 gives 819.0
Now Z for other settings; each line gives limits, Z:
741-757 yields 89.8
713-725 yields 92.6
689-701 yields 84.5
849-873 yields 97.9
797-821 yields 91.5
